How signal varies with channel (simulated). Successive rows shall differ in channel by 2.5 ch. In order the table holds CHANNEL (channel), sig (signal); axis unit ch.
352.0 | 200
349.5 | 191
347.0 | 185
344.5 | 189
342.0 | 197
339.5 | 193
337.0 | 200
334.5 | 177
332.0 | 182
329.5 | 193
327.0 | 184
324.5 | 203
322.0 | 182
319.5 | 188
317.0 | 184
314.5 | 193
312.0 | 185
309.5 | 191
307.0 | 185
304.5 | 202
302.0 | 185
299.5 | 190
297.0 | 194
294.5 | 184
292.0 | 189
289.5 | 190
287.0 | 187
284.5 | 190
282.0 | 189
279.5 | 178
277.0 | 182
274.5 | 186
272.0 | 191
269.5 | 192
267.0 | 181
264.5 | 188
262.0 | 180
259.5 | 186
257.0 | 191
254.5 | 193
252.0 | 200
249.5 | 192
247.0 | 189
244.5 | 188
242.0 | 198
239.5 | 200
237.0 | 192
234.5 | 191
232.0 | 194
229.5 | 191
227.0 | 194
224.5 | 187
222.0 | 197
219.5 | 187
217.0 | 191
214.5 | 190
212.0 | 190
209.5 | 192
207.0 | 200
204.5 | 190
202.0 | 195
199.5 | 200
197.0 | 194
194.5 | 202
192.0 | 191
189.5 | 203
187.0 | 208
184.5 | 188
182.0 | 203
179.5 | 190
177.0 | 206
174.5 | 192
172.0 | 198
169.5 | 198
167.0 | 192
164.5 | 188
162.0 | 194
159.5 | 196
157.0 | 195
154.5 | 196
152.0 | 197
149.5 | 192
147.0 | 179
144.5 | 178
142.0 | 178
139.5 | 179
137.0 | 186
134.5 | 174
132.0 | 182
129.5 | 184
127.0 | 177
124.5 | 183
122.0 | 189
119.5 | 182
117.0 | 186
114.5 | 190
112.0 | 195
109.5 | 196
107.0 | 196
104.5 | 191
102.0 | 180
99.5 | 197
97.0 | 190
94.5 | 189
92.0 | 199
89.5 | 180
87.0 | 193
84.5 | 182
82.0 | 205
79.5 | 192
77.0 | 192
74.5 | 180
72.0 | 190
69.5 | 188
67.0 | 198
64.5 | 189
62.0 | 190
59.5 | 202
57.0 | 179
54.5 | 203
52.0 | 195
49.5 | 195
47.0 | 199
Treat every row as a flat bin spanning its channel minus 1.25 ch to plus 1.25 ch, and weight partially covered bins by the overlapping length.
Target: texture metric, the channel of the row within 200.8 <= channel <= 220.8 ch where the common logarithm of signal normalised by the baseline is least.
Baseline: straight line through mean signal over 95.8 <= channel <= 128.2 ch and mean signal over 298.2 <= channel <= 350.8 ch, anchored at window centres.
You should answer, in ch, 219.5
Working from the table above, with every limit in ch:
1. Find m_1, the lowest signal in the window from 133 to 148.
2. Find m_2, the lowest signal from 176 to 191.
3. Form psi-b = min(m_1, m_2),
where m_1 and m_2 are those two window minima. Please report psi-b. 174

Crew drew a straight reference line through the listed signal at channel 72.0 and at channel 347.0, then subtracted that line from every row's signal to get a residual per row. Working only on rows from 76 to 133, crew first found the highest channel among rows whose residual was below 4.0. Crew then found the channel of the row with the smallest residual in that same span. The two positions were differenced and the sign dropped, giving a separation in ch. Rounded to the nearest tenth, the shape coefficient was 5.0 ch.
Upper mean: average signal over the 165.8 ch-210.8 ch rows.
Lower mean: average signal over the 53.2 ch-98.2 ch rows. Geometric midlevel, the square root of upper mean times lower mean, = 194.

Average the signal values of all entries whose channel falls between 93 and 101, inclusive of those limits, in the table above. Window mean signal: 192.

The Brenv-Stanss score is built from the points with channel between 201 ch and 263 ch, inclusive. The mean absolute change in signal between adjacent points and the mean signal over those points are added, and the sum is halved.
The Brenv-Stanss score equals 98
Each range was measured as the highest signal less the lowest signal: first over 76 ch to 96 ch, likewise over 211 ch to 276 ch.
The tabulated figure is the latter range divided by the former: 0.80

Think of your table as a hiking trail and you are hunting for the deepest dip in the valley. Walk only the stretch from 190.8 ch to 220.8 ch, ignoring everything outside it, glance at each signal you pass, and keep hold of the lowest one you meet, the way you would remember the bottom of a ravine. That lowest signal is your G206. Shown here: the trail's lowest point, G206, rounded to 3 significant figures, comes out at 187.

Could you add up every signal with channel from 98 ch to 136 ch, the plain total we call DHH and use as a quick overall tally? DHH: 2802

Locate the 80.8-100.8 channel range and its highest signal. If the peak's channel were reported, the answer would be 82.0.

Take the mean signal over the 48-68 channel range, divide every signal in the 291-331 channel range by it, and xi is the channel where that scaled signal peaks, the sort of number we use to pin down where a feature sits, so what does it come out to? 324.5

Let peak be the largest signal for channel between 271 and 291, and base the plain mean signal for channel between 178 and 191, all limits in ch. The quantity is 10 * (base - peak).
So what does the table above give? 74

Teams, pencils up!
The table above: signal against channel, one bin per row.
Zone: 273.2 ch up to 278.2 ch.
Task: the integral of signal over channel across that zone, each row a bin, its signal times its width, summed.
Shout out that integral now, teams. 920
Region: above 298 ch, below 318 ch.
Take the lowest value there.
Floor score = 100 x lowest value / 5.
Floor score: 3680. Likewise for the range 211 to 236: 3740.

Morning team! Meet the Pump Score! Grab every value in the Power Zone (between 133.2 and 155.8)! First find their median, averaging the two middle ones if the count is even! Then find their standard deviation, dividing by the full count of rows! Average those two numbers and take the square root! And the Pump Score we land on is 9.7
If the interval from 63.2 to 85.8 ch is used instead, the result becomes 9.9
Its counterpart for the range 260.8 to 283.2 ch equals 9.8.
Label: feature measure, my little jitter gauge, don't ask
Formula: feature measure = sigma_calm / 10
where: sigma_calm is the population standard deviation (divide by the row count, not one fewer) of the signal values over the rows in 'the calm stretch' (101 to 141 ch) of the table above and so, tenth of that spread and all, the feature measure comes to 0.654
